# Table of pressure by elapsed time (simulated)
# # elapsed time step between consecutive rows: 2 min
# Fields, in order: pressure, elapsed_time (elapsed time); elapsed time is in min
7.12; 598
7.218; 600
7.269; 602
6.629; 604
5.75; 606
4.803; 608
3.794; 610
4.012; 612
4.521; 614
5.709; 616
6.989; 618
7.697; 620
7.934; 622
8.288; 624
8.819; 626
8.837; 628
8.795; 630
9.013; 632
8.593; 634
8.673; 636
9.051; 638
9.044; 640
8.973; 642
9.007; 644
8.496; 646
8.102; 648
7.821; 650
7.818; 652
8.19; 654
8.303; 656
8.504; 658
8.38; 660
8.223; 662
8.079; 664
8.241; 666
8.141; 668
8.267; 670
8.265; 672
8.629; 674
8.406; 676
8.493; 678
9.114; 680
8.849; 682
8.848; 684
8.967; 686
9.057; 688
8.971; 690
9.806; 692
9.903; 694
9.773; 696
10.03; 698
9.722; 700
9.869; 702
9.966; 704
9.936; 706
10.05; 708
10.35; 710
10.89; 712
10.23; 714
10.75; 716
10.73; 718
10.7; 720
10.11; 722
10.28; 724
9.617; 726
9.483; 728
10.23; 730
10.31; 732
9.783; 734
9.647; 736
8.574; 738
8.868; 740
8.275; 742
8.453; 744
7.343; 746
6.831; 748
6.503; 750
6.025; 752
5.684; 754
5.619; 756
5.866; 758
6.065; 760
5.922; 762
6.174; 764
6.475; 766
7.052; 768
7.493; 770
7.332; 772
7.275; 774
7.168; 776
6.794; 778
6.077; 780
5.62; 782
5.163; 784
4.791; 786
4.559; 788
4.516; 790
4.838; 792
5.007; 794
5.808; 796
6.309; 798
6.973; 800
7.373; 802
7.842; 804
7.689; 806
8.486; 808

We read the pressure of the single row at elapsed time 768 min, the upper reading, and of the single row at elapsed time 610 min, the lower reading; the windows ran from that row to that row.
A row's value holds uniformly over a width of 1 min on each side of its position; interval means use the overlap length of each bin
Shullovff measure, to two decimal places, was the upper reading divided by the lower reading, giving 1.86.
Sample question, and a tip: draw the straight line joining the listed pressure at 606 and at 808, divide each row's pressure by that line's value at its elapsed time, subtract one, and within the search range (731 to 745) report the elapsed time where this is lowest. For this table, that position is 742 min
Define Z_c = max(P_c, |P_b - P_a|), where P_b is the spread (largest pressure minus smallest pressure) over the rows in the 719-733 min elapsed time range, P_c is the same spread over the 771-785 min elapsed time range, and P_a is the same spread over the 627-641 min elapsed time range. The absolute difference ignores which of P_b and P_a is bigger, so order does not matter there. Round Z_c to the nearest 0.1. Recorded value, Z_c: 2.2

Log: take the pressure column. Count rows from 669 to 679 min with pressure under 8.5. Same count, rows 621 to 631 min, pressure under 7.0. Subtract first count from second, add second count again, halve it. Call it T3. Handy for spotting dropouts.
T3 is -2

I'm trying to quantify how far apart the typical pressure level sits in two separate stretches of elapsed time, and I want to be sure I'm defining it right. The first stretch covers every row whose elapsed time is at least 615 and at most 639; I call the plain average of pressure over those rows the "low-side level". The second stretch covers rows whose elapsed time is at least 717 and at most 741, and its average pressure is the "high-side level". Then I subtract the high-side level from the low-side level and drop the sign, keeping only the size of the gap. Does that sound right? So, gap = 1.7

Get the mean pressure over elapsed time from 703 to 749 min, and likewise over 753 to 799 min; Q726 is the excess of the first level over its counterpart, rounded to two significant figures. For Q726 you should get 3.6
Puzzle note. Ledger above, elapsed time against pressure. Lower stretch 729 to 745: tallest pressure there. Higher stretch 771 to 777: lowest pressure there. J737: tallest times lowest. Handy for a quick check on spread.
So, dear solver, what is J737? 74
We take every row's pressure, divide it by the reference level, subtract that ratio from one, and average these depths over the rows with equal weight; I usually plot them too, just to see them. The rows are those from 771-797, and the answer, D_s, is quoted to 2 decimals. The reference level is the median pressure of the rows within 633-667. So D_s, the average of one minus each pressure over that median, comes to 0.31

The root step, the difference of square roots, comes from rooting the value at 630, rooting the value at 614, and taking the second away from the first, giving 0.84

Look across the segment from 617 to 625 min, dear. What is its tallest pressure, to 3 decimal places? 8.288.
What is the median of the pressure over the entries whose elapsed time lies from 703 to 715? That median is 10.1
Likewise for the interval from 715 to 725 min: 10.7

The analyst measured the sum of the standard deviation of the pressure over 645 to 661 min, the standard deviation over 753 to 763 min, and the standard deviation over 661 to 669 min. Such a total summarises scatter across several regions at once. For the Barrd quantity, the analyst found 0.5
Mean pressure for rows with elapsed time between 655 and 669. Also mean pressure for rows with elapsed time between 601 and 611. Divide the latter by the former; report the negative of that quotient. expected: -0.68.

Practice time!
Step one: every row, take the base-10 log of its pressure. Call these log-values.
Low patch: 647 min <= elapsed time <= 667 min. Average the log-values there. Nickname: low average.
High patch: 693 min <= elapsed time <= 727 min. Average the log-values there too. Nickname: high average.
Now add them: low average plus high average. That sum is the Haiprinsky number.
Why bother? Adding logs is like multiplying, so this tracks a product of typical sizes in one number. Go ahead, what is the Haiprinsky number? 1.92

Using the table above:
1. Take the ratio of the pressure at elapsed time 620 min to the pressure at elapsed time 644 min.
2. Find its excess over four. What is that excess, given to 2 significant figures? -3.1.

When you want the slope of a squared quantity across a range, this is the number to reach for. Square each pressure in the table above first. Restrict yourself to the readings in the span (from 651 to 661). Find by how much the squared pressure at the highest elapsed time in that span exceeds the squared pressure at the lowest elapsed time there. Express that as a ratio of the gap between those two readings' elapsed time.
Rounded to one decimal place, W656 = 1.1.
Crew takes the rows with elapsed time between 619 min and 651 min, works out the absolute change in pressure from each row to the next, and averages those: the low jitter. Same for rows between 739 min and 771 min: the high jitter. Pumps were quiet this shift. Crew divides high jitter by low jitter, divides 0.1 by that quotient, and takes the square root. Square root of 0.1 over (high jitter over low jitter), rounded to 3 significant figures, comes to 0.249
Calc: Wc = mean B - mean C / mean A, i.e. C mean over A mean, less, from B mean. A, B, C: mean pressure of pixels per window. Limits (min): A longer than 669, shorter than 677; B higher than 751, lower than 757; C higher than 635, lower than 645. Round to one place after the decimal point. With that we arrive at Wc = 4.7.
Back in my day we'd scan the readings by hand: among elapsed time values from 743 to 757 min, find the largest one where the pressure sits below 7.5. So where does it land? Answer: 756 min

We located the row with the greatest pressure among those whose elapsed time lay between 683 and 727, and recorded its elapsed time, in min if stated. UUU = 712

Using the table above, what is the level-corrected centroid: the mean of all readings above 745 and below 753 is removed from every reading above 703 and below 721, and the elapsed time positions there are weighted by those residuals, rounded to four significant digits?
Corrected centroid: 712.4 min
